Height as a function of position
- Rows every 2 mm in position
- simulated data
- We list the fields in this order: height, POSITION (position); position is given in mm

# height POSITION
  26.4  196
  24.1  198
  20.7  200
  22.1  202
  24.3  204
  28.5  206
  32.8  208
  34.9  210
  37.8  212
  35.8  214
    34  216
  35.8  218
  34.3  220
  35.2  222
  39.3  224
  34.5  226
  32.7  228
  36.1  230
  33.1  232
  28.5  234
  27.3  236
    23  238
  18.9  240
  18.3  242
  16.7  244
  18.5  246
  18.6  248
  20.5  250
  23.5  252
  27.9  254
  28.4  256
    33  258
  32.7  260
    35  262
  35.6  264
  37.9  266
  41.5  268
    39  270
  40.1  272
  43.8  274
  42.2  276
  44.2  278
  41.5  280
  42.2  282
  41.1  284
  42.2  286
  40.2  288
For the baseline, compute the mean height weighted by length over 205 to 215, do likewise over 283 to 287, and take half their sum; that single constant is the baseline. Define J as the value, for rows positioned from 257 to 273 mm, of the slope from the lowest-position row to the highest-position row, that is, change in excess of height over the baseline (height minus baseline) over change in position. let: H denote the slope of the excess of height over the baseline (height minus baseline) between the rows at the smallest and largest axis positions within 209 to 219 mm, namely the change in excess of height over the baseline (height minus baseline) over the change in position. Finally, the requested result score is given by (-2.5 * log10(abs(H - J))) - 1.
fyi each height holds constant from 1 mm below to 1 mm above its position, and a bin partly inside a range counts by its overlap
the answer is 0.0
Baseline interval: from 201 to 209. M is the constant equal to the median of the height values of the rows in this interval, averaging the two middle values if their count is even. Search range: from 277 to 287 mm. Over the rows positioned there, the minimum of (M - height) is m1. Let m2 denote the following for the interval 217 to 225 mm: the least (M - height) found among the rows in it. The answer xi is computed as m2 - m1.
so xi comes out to 5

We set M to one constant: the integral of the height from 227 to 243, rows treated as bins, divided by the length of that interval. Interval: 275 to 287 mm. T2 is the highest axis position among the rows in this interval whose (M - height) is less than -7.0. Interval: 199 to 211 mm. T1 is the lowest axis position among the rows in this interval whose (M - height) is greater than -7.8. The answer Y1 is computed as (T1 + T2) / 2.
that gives 243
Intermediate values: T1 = 200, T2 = 286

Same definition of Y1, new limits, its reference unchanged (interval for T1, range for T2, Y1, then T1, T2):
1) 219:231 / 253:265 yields 242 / 220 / 264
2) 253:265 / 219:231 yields 242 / 254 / 230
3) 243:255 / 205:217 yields 229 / 244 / 214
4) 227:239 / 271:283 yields 255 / 228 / 282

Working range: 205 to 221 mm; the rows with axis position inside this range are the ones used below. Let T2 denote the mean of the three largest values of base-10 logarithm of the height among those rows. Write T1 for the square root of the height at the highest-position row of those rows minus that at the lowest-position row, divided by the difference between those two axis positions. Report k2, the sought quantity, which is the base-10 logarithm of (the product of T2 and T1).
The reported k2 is -1.2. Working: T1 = 0.037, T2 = 1.56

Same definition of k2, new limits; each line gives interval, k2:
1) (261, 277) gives -1.2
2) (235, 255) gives -2.3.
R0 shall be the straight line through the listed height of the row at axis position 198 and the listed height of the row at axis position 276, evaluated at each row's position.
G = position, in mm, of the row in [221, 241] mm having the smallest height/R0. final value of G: 240 mm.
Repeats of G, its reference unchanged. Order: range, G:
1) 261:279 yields 262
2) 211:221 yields 220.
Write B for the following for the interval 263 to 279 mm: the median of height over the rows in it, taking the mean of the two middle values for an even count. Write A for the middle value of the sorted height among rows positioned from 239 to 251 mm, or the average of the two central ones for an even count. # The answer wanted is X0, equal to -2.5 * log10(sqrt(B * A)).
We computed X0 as -3.60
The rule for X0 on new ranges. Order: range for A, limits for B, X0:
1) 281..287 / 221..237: -3.94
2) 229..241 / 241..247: -3.39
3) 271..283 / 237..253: -3.62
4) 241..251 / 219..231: -3.51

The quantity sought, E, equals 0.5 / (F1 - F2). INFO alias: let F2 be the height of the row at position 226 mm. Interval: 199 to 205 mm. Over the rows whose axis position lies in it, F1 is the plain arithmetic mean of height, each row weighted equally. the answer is -0.04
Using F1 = 22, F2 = 34.5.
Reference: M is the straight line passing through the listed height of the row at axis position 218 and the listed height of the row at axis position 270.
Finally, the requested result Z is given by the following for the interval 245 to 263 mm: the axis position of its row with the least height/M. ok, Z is 246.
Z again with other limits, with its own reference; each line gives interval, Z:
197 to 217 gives 200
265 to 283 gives 266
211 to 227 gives 226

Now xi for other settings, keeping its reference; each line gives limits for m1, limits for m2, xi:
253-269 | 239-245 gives 23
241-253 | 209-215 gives -14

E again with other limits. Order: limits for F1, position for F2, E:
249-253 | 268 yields -0.03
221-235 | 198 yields 0.05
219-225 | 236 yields 0.06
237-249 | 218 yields -0.03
